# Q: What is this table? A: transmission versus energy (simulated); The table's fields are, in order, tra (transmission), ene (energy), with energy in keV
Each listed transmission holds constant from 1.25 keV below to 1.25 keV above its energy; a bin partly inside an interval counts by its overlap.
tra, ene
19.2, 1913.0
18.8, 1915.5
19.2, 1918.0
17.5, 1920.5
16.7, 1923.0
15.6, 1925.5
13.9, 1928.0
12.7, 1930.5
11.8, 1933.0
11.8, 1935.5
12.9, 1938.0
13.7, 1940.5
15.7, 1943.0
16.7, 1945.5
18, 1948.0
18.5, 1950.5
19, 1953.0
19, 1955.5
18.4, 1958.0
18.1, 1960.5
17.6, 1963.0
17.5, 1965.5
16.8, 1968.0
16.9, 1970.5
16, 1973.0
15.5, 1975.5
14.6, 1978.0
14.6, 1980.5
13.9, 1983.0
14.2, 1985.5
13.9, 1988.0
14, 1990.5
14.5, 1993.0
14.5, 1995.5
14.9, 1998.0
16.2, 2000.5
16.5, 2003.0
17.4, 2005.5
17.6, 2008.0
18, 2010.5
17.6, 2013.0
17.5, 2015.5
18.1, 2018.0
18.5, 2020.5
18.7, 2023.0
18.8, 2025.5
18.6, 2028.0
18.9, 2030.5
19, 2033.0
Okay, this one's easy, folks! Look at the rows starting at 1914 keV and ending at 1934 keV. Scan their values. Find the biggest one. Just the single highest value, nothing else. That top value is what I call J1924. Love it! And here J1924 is 19.2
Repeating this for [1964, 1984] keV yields 17.5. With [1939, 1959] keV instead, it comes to 19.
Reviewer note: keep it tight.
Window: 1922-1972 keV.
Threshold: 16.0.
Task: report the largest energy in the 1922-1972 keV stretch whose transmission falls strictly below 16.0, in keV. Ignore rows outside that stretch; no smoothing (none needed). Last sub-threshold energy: 1943.0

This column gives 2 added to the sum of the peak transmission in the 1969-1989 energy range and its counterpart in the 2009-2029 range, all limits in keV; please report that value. 37.7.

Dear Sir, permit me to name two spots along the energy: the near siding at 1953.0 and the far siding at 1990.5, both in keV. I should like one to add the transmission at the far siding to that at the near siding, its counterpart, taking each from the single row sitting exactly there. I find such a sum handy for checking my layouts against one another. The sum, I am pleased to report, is 33.0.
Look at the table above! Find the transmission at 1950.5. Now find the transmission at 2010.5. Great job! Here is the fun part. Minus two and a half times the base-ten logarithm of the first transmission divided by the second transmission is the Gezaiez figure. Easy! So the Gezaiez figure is -0.03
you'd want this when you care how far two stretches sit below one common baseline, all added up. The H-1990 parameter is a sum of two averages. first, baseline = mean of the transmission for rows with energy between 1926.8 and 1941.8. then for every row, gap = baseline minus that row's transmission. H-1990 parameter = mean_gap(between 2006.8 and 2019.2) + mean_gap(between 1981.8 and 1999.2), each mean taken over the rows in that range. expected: -6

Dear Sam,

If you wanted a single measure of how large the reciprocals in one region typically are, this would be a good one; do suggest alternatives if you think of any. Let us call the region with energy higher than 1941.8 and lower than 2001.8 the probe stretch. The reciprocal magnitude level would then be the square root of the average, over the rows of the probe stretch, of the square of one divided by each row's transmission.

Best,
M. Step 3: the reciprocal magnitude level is 0.063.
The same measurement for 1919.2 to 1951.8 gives 0.069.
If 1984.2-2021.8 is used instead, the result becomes 0.063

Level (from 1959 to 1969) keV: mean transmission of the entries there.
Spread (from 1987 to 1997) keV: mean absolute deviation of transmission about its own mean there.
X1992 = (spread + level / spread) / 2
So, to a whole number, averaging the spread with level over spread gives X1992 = 32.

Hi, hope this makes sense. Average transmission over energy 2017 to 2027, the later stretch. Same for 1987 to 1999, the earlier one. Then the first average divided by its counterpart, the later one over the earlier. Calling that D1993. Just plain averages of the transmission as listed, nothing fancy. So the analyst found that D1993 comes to 1.29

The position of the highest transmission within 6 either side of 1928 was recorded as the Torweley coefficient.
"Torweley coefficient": 1923.0 keV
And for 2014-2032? 2030.5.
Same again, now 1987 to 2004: 2003.0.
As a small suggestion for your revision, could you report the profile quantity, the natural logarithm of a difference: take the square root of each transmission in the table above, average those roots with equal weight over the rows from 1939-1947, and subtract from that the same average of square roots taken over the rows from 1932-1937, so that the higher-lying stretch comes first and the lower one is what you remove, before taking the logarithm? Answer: -0.7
